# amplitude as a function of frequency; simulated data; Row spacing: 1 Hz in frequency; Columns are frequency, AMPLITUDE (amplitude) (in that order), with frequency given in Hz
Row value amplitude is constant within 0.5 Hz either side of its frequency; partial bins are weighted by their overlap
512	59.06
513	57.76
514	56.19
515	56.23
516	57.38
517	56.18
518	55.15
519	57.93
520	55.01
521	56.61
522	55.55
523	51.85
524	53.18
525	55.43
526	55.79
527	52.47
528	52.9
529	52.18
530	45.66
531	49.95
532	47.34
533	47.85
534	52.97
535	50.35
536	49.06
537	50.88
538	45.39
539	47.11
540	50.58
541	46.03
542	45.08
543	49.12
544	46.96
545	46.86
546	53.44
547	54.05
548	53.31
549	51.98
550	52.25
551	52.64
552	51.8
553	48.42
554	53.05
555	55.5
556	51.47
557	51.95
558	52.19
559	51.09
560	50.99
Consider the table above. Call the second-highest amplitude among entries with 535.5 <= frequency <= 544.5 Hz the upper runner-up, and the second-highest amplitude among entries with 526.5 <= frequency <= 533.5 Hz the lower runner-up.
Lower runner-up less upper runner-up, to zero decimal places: 2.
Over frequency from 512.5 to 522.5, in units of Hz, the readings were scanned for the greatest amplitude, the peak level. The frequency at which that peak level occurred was 519 Hz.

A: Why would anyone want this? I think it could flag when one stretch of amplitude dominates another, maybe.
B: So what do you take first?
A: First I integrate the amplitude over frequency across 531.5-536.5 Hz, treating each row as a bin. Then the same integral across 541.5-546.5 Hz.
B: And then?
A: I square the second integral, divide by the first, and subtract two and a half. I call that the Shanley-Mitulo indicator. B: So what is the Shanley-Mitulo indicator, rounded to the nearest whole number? 233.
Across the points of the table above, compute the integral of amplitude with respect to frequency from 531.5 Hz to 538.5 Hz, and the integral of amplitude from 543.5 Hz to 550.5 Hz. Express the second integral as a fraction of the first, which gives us 1.04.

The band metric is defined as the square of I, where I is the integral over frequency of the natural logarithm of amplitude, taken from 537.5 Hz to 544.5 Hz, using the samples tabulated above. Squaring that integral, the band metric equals 728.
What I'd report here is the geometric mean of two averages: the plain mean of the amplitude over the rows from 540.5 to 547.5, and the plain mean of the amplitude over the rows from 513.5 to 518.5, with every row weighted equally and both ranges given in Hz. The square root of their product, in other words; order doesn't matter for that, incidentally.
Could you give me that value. 52.4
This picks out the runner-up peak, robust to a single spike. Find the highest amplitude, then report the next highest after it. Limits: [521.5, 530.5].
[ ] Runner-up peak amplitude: 55.55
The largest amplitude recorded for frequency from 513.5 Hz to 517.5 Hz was 57.38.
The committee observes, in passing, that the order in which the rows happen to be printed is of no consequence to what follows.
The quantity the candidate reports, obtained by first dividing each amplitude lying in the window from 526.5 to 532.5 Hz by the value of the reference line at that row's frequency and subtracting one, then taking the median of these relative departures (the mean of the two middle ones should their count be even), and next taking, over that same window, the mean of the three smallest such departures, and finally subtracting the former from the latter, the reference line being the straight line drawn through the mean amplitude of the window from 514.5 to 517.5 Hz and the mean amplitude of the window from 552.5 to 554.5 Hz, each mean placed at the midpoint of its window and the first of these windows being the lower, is -0.060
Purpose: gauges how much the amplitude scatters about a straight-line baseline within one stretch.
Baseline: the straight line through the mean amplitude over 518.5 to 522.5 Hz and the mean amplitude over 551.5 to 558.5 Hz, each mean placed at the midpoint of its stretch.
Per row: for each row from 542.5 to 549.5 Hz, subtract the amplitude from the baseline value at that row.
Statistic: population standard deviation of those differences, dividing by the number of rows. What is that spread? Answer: 3.1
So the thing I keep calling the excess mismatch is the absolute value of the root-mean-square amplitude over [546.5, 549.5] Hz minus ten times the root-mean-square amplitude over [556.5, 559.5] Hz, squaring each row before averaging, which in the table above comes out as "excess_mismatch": 464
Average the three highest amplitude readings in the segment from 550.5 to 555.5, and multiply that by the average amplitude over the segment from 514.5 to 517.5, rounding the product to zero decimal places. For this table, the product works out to 3041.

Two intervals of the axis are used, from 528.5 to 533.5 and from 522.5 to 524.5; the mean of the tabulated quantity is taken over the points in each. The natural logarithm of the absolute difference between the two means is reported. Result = 1.4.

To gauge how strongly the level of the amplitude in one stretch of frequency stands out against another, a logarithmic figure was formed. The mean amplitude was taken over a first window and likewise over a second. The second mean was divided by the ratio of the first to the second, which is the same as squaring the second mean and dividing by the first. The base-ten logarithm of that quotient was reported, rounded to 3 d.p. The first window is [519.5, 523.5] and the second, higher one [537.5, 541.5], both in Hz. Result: 1.611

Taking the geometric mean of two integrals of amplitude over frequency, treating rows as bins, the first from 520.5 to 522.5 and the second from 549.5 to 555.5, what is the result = 188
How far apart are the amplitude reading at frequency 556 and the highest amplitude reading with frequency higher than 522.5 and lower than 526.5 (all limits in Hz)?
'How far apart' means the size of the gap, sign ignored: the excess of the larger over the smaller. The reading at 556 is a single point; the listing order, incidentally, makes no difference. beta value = 4.3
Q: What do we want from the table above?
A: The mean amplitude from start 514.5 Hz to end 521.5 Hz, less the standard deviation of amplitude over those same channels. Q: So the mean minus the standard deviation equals 55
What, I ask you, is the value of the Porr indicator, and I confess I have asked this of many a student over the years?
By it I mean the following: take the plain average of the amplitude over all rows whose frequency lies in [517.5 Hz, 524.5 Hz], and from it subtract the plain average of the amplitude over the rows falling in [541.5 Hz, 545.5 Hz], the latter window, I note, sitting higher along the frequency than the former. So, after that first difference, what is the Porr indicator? 8.0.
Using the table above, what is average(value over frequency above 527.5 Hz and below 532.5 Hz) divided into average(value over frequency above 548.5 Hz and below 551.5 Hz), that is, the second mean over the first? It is 1.05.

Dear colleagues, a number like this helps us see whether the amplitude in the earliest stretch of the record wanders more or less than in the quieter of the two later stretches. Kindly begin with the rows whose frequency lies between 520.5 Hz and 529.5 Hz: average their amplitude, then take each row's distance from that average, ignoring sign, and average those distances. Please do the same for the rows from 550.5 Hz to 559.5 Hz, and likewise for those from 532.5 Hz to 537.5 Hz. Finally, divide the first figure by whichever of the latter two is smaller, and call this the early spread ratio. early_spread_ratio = 1.4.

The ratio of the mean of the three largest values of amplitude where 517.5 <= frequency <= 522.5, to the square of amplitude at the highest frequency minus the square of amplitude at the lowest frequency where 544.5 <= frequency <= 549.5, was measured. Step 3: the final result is 0.1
